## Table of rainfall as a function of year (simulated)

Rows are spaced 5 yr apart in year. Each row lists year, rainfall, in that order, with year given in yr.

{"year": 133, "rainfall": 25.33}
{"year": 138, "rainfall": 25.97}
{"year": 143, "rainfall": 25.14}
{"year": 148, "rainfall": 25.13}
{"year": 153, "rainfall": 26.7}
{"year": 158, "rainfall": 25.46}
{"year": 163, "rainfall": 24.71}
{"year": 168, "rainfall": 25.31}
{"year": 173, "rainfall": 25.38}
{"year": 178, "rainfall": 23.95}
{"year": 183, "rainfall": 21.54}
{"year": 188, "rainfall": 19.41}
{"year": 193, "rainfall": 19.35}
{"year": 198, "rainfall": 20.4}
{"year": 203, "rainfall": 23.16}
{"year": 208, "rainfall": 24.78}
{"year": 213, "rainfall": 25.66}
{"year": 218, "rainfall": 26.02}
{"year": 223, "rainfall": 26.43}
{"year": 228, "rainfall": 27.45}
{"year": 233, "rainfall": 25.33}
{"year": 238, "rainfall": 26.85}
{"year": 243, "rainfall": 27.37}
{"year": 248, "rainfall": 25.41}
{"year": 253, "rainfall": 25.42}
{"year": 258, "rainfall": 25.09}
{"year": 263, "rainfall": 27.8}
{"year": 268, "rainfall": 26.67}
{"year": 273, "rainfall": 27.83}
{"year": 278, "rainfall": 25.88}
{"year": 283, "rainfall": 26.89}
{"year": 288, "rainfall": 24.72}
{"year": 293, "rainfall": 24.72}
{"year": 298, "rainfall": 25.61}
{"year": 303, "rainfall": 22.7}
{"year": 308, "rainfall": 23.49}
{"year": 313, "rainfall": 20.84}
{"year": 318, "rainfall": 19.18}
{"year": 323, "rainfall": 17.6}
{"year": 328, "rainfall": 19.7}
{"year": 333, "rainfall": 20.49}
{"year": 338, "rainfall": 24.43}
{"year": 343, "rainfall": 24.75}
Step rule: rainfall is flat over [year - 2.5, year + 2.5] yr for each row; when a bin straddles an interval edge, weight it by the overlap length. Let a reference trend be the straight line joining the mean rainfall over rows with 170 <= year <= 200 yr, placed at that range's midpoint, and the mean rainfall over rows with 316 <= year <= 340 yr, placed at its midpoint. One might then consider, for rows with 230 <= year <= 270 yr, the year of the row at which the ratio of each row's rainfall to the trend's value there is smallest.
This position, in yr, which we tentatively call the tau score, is 233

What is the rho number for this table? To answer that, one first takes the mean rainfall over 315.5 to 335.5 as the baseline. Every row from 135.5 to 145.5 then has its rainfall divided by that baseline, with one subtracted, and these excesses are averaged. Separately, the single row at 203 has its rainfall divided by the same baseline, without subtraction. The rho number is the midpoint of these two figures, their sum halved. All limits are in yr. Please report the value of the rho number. 0.77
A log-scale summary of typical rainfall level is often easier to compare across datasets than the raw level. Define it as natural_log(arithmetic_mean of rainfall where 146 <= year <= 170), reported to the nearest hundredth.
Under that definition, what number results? 3.24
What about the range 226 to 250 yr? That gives 3.28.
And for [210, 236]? 3.26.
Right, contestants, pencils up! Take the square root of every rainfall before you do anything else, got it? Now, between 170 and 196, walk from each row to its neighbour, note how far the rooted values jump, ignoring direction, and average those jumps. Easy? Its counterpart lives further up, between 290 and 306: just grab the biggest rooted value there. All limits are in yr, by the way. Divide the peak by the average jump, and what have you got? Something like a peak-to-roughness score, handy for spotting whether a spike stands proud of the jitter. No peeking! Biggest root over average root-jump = 32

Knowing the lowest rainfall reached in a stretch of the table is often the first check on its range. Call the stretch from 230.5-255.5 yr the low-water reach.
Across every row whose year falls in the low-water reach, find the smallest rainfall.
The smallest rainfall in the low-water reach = 25.33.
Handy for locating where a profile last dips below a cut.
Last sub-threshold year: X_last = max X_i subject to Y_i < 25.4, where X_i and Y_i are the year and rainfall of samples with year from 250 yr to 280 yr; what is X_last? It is 258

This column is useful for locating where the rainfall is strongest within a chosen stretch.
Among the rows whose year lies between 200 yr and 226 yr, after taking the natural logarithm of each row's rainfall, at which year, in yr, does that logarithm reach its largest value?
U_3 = 223 yr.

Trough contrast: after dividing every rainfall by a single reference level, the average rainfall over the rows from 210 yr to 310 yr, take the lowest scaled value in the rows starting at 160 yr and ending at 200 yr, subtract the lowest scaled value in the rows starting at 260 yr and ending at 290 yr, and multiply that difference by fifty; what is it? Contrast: -10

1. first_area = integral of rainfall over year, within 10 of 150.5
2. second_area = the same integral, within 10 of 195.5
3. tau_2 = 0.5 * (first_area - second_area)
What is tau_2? 50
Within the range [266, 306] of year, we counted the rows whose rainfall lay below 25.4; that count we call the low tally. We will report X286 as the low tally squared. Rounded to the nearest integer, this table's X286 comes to 9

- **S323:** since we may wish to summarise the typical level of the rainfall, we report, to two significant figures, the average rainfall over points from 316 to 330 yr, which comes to 19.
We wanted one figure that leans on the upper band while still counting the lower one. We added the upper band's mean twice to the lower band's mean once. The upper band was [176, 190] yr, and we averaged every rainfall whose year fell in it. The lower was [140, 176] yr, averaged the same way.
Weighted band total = 68.7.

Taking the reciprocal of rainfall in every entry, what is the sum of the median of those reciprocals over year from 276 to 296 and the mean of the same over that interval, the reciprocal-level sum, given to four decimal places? 0.0787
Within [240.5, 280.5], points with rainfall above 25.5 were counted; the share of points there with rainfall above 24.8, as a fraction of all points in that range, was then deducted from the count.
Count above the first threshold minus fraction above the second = 4.00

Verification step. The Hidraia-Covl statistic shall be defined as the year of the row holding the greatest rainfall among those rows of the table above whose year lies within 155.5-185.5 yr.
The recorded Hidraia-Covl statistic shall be 158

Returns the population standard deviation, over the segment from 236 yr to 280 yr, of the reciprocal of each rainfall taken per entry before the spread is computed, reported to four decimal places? 0.0014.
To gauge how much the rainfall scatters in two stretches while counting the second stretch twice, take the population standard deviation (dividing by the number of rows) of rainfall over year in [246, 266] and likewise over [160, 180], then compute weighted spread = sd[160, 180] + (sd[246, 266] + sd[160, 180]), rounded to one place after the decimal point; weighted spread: 2.2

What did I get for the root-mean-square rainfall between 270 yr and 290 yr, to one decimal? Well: 26.4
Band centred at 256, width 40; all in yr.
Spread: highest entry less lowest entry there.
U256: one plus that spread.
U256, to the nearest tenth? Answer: 3.7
